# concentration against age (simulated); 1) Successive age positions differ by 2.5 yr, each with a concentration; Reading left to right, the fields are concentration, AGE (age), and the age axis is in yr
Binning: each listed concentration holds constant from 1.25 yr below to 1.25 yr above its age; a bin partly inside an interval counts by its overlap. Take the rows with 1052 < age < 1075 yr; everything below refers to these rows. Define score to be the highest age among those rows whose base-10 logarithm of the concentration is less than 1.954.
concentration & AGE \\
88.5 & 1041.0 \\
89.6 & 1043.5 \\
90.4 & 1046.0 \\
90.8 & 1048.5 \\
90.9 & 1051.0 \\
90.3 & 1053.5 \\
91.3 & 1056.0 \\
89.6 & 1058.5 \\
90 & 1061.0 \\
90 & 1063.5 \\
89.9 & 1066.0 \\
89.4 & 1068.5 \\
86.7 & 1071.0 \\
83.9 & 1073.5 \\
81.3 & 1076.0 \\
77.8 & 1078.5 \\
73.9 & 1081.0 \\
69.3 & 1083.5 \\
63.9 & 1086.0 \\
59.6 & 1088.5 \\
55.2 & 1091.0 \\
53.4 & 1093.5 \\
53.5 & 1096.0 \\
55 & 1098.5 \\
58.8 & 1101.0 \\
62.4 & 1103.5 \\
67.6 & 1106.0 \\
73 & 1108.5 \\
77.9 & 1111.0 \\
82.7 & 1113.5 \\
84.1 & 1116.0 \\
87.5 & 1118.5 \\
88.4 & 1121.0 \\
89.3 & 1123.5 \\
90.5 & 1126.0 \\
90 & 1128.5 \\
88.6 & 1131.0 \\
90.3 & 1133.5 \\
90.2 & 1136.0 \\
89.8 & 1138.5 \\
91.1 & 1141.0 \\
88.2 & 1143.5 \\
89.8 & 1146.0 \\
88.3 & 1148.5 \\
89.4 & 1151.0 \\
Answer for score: 1073.5 yr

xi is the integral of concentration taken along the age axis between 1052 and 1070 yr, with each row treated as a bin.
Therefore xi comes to 1621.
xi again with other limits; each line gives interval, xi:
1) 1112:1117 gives 415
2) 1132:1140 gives 721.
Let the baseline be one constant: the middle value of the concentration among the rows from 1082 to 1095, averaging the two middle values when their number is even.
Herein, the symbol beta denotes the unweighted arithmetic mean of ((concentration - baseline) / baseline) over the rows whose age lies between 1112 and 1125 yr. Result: 0.45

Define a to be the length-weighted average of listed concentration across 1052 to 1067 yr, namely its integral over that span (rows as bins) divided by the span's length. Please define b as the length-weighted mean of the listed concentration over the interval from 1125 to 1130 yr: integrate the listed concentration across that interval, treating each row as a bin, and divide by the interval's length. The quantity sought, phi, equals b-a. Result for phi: 0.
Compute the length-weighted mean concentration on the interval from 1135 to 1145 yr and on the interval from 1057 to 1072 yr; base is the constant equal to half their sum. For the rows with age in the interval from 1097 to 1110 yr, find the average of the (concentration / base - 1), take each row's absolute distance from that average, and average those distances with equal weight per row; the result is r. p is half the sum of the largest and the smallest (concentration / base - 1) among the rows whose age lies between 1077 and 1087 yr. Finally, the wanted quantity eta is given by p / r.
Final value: -3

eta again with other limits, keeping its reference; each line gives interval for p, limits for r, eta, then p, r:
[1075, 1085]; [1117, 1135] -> -16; -0.16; 0.010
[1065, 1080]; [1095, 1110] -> -1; -0.06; 0.066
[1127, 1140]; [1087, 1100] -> 0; 0.00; 0.019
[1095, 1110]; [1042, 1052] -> -62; -0.29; 0.005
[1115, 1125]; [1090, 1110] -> 0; -0.03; 0.065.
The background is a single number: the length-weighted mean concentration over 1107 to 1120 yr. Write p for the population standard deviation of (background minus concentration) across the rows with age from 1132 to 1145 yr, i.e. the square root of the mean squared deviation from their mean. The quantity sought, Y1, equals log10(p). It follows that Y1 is 0.0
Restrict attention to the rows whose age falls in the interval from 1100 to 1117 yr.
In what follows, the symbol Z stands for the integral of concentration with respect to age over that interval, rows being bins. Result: 1231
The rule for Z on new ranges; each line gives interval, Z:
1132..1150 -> 1614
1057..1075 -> 1592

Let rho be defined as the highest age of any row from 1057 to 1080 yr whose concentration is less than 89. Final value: 1078.5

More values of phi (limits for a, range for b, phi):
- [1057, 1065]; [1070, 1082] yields -9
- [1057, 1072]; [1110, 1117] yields -8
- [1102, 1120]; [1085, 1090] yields -15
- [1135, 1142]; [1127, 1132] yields -1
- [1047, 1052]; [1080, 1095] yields -29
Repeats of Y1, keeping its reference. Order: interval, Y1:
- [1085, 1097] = 0.6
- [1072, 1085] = 0.7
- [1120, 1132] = -0.1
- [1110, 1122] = 0.6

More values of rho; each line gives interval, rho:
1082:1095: 1093.5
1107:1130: 1121.0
